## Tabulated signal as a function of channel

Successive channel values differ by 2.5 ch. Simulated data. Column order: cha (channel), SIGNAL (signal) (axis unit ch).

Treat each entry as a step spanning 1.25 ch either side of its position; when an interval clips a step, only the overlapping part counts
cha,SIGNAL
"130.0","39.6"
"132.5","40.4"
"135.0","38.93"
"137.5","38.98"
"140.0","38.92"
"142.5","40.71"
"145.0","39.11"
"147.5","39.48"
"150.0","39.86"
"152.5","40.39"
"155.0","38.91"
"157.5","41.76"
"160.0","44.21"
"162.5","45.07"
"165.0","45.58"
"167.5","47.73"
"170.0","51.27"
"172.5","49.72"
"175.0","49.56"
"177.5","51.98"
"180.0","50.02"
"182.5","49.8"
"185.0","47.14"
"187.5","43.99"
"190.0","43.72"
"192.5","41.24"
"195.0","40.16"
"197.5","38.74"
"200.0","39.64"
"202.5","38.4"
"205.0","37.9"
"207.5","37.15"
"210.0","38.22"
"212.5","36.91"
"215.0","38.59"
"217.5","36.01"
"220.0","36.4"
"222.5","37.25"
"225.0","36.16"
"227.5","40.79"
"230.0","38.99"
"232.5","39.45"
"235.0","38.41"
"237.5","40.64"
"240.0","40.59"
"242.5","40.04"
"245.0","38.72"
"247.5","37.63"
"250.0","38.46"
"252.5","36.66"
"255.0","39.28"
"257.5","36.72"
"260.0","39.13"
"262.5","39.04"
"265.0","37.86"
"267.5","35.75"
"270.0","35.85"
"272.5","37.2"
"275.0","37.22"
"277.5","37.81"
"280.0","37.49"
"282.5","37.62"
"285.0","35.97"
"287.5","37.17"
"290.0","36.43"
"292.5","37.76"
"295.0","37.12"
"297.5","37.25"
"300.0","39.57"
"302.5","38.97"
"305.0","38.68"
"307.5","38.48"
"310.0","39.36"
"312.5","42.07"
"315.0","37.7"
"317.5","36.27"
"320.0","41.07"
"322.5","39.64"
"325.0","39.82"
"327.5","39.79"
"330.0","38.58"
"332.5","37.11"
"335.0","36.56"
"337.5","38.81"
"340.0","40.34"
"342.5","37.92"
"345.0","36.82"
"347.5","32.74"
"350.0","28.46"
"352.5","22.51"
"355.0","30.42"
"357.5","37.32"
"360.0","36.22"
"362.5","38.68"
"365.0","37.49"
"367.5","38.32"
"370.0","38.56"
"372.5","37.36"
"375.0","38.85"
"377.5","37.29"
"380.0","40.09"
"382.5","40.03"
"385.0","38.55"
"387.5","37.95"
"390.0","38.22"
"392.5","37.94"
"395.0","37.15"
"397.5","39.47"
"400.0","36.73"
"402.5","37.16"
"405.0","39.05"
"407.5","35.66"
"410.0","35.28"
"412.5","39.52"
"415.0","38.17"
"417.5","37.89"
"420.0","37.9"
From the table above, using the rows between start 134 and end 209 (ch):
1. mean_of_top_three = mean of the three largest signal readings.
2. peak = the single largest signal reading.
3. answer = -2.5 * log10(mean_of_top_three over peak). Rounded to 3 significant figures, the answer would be 0.0188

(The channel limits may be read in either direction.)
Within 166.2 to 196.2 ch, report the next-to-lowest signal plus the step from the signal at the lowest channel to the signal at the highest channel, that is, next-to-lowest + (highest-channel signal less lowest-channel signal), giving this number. 33.7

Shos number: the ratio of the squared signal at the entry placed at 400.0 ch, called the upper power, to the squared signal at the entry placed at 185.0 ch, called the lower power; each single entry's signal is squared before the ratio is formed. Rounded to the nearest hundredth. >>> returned 0.61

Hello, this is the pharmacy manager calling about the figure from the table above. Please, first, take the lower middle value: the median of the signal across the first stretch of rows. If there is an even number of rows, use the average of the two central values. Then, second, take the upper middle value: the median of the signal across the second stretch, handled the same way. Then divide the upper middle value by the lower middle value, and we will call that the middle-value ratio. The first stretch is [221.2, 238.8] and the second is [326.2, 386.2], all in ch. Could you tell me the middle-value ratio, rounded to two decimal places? 0.97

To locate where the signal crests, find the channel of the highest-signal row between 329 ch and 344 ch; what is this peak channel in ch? 340.0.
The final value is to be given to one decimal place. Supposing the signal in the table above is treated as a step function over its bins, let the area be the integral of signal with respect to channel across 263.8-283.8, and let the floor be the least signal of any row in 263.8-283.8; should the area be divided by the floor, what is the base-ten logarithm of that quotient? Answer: 1.3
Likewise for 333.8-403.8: 2.1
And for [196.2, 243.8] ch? 1.7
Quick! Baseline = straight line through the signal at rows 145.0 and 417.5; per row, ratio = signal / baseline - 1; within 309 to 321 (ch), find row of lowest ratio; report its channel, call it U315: 317.5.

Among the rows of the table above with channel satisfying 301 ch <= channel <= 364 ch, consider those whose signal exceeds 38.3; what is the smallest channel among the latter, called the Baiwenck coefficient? 302.5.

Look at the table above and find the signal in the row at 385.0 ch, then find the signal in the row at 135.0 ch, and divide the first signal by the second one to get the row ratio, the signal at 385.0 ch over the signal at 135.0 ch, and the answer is 0.99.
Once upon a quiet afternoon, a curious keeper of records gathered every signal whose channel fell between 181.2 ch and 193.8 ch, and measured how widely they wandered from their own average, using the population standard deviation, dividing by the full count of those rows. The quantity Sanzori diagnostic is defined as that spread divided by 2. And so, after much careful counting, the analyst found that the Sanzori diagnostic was 1.5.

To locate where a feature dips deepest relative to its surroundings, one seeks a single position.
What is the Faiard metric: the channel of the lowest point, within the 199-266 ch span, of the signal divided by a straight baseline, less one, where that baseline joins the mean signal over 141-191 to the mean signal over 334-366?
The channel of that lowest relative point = 217.5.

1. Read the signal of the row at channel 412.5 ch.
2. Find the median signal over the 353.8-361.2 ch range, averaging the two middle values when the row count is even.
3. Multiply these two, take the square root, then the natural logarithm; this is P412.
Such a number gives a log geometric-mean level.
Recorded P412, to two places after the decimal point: 3.63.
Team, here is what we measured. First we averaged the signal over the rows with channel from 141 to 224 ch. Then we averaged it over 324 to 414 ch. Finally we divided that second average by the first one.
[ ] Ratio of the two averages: 0.875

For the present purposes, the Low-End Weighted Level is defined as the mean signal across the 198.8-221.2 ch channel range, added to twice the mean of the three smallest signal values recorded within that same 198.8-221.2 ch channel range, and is 111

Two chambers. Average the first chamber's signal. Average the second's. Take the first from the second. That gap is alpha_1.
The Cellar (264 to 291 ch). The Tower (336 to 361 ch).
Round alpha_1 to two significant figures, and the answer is -2.8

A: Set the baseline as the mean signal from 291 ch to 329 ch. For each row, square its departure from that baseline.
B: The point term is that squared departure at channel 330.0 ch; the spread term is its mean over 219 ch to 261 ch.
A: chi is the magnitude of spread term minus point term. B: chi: 2.2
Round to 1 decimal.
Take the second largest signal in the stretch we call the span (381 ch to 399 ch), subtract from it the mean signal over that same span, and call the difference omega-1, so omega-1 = 1.0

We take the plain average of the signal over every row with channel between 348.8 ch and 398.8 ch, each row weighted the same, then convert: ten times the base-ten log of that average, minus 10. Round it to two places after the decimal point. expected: 5.63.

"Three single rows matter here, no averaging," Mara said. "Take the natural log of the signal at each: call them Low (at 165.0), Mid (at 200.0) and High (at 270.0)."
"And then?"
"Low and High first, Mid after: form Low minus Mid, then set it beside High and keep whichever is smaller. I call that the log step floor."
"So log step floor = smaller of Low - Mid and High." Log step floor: 0.14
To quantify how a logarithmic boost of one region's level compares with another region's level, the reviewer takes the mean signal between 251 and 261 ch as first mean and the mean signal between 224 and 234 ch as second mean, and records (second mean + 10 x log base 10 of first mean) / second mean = 1.41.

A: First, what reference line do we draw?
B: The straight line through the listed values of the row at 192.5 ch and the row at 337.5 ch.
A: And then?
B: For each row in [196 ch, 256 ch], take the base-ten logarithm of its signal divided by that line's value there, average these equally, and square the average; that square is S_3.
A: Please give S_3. 0.0007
